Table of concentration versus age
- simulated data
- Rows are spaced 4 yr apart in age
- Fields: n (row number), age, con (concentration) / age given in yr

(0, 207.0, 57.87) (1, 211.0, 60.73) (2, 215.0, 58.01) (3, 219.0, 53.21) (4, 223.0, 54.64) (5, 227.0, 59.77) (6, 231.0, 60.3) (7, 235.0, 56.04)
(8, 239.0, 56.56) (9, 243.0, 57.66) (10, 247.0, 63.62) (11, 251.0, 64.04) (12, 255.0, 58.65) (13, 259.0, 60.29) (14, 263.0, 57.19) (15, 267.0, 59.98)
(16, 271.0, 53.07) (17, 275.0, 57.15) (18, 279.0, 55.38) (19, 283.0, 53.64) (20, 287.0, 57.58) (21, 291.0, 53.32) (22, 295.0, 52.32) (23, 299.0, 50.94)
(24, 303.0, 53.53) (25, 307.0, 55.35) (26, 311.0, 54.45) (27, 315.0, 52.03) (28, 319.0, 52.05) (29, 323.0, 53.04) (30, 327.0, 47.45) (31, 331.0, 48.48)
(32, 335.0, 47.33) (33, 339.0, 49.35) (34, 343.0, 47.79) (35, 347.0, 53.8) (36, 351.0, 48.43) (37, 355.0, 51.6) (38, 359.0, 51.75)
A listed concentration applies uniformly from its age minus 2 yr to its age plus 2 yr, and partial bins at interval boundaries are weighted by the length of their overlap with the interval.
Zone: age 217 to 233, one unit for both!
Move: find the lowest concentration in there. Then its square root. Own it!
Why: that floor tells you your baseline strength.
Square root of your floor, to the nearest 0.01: 7.29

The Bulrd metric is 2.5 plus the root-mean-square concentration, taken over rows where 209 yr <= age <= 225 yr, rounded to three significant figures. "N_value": 59.2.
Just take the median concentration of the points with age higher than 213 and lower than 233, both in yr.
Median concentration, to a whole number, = 58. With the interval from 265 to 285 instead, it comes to 55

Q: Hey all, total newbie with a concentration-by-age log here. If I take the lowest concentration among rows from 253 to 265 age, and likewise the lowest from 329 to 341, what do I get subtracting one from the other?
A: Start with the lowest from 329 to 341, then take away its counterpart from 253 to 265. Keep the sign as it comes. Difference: -10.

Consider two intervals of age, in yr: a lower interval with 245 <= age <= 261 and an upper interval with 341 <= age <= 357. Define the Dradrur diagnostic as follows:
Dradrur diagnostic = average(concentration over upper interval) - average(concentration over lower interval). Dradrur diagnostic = -11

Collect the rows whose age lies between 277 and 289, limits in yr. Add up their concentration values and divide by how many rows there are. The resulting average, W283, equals 56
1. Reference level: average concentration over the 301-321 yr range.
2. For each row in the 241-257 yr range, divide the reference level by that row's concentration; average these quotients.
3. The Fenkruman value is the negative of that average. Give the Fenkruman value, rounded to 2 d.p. -0.88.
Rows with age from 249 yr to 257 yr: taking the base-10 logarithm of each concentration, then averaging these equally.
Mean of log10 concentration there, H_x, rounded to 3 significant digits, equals 1.79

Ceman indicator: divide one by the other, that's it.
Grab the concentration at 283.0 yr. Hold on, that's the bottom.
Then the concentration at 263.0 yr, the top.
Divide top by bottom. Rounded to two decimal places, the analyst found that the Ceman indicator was 1.07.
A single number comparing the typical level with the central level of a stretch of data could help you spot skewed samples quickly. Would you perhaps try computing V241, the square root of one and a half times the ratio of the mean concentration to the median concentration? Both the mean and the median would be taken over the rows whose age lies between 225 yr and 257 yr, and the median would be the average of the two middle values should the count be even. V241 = 1.229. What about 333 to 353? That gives 1.236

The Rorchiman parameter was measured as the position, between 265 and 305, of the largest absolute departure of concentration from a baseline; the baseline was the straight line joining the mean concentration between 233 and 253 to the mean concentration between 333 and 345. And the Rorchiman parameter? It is 267.0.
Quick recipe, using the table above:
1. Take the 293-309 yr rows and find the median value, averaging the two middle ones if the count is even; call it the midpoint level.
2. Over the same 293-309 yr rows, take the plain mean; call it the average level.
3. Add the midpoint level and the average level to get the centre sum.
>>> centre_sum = 106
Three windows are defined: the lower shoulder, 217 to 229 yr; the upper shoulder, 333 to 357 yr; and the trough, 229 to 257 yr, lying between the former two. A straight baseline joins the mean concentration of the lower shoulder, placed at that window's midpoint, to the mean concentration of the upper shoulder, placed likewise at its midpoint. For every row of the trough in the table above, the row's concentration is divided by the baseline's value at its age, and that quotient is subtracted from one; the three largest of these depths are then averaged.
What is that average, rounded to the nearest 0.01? -0.03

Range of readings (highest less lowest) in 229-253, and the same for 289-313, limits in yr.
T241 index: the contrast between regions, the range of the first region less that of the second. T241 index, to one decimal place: 3.6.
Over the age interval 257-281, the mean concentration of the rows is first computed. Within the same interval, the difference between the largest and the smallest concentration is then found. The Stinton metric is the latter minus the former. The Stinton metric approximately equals -50.0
